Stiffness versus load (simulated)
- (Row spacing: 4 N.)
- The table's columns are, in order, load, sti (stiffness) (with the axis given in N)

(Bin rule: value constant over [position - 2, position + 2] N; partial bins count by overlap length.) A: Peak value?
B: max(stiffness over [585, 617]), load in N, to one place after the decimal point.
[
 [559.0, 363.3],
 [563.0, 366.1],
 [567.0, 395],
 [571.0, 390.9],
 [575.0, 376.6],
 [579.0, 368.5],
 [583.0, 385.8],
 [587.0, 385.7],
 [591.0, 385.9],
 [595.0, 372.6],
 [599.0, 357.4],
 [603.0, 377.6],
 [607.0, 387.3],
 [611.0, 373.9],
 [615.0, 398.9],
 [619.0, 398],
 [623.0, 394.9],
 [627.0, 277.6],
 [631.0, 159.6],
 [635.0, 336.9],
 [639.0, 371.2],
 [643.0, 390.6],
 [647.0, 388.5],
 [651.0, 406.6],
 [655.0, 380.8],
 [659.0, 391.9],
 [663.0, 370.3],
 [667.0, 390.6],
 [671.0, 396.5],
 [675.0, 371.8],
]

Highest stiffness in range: 398.9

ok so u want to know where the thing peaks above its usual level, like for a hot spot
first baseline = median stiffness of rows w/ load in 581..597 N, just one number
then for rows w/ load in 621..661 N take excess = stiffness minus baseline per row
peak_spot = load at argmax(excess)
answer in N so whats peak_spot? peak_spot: 651.0 N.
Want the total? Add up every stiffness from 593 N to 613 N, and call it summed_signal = 1869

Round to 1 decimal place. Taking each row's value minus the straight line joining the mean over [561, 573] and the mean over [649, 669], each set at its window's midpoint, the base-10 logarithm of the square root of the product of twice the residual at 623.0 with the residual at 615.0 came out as 1.2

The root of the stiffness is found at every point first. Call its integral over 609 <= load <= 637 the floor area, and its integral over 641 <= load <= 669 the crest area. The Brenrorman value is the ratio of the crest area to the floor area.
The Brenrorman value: 1.09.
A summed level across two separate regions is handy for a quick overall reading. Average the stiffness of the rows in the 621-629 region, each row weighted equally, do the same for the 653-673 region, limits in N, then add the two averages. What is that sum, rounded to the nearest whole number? 722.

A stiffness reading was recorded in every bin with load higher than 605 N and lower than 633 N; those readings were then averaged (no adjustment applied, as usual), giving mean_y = 341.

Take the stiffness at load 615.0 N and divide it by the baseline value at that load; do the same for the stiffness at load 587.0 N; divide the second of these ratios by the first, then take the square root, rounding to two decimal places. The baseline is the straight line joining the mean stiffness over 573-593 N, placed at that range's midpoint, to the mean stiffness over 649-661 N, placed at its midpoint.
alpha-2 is 0.99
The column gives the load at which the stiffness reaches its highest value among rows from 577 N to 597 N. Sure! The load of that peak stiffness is 591.0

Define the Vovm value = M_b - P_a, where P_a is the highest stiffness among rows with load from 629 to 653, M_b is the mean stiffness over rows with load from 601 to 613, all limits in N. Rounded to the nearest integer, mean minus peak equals -27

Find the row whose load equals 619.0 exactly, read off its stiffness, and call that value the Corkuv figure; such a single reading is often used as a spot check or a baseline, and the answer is 398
